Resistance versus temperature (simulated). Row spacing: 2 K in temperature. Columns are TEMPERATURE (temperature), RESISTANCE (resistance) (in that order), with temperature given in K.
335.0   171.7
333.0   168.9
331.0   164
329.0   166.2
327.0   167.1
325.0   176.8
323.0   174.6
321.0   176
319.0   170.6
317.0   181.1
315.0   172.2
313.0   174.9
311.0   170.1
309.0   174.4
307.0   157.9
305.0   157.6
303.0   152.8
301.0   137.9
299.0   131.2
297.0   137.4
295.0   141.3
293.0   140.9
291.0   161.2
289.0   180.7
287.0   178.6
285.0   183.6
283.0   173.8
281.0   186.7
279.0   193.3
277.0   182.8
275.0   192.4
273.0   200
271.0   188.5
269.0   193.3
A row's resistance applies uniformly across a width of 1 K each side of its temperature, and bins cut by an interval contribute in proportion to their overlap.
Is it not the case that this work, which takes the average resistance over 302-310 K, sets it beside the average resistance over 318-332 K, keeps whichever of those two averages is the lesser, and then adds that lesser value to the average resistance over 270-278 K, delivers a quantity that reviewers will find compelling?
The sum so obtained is 352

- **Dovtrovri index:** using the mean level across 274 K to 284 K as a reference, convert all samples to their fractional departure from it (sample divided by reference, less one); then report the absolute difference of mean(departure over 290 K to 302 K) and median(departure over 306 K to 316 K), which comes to 0.16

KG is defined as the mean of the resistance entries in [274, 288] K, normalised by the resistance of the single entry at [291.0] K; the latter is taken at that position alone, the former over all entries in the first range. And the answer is 1.14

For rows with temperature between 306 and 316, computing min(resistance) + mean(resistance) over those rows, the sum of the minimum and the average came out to 328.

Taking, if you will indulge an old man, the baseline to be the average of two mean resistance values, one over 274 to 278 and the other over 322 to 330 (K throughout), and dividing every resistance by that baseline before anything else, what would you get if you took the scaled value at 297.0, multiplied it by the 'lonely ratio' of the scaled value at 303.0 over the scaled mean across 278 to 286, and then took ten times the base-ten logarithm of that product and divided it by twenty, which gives -0.099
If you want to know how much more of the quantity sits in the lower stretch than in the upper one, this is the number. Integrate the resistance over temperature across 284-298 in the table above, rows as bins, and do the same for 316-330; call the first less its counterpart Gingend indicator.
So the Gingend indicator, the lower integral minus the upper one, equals -177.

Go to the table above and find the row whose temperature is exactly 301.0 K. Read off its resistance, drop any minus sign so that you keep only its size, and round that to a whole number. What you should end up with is 138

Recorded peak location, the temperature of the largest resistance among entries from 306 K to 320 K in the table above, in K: 317.0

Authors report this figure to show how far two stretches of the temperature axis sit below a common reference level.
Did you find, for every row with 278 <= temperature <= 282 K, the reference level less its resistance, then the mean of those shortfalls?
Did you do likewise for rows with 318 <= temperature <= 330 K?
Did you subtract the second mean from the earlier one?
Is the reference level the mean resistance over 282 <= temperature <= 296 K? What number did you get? -18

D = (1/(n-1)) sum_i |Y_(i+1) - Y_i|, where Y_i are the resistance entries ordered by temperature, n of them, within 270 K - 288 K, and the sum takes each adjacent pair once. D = 9.2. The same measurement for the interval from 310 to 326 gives 5.1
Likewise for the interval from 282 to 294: 11.3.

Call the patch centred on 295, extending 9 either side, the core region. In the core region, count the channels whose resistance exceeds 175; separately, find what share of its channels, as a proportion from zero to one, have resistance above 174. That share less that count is -1.8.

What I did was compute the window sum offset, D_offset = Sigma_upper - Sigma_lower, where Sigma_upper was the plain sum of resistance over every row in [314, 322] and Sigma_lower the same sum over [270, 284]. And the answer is -618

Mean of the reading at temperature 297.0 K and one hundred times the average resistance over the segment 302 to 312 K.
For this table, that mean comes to 8197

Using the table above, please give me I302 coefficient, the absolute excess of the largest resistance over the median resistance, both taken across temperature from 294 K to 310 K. 27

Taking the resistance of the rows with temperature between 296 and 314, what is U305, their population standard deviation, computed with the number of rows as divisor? 16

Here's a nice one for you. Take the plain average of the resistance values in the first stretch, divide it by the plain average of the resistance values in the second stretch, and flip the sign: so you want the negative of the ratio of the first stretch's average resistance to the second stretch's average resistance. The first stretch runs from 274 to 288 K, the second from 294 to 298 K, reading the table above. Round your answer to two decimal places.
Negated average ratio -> -1.32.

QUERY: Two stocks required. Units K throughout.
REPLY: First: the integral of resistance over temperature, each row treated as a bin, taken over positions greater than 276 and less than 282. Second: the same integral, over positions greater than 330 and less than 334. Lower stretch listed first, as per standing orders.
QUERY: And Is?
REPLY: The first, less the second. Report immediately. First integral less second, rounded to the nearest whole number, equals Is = 460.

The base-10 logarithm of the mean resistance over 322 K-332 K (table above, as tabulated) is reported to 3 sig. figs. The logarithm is 2.23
